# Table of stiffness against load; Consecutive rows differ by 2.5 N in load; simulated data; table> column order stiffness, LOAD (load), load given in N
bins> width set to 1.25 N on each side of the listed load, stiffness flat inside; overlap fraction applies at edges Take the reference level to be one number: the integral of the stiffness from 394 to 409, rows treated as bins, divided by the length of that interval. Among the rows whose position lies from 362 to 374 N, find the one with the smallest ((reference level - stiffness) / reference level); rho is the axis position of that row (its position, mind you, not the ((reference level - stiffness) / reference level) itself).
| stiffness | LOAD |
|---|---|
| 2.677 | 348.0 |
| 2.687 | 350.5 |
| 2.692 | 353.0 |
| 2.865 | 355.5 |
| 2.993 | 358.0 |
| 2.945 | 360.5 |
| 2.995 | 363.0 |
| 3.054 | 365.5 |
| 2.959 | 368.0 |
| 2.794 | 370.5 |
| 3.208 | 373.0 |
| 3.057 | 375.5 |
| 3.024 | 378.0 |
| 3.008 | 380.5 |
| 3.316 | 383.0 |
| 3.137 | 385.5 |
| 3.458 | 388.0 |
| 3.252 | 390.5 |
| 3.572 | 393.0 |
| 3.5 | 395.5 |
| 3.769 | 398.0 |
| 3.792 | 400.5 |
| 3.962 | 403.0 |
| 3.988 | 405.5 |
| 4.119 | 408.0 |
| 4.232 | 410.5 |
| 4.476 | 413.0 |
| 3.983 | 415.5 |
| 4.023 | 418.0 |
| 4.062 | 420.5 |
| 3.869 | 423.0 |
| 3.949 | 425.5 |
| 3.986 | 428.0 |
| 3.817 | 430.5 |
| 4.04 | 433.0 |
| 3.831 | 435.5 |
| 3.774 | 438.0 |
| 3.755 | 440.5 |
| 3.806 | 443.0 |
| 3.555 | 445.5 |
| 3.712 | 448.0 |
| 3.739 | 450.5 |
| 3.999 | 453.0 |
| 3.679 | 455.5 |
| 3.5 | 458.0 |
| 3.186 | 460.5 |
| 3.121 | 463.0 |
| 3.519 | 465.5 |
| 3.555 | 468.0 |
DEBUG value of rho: 373.0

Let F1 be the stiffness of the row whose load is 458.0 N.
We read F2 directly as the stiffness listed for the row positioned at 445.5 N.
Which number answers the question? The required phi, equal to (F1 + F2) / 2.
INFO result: 3.53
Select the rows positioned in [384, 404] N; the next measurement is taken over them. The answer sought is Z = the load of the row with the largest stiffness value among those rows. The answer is 403.0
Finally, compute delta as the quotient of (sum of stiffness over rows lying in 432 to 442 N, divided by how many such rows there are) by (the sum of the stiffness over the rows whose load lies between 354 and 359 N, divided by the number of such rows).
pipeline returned 1.31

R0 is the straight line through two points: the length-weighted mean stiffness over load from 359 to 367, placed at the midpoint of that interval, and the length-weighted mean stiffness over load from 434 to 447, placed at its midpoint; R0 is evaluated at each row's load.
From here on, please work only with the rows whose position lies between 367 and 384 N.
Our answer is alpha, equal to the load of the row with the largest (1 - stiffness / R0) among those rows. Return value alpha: 370.5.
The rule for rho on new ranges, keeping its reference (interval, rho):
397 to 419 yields 413.0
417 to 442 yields 420.5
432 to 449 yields 433.0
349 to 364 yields 363.0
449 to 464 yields 453.0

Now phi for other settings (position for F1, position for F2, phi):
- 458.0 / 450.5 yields 3.62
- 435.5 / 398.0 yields 3.80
